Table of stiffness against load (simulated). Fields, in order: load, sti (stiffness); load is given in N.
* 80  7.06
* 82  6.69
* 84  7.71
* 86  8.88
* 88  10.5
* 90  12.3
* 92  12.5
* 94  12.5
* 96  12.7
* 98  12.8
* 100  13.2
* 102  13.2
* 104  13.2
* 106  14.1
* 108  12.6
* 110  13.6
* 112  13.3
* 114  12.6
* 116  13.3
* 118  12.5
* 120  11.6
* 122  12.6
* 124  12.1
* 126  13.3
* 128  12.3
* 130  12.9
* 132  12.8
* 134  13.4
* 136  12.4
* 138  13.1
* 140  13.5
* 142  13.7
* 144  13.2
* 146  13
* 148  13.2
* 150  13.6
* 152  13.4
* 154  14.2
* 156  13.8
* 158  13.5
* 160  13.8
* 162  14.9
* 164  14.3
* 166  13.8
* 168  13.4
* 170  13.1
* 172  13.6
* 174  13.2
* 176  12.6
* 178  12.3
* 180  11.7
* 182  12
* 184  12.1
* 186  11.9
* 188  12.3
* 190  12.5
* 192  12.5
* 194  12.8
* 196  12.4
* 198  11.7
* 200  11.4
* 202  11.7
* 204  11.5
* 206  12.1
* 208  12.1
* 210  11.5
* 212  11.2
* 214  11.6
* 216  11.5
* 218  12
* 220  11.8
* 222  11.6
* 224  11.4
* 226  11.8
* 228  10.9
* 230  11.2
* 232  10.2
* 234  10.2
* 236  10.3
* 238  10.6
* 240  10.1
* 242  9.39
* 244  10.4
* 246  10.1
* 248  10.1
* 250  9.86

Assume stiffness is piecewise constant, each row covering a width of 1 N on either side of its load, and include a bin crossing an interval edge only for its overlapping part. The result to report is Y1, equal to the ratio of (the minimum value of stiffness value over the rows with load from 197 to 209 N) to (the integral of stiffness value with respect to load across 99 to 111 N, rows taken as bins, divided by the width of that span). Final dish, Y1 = 0.86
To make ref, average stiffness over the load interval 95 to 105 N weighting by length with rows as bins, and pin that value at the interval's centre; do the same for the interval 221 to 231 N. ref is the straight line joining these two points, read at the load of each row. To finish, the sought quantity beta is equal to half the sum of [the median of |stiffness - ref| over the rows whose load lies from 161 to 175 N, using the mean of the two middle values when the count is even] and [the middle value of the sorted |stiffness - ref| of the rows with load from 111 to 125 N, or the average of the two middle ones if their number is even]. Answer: 0.98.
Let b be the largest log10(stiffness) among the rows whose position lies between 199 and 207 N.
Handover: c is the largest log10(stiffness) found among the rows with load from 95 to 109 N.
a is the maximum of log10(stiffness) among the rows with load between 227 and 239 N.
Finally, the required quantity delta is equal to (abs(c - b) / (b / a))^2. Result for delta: 0.0041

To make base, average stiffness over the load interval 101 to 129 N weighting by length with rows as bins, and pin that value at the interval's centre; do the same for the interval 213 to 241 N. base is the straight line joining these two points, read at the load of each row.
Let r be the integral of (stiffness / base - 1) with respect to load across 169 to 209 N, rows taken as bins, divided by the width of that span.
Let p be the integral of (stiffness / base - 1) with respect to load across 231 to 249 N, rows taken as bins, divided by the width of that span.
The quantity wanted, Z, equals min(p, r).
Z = -0.07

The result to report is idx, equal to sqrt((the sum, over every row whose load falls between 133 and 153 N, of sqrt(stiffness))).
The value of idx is 6.0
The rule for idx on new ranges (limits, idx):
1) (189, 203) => 4.9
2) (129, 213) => 12.3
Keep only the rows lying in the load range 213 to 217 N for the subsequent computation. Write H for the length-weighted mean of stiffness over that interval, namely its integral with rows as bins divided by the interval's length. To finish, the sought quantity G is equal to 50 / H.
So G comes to 4.3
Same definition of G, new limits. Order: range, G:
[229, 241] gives 4.8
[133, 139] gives 3.9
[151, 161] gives 3.6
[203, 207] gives 4.2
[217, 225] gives 4.3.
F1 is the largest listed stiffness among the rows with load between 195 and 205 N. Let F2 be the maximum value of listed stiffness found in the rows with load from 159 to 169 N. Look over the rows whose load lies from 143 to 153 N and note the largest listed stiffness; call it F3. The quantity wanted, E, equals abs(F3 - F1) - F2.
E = -13.7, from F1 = 12.4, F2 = 14.9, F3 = 13.6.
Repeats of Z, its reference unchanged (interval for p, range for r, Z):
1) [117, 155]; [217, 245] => -0.02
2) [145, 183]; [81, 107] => -0.12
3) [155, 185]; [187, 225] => 0.04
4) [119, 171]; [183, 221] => 0.04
